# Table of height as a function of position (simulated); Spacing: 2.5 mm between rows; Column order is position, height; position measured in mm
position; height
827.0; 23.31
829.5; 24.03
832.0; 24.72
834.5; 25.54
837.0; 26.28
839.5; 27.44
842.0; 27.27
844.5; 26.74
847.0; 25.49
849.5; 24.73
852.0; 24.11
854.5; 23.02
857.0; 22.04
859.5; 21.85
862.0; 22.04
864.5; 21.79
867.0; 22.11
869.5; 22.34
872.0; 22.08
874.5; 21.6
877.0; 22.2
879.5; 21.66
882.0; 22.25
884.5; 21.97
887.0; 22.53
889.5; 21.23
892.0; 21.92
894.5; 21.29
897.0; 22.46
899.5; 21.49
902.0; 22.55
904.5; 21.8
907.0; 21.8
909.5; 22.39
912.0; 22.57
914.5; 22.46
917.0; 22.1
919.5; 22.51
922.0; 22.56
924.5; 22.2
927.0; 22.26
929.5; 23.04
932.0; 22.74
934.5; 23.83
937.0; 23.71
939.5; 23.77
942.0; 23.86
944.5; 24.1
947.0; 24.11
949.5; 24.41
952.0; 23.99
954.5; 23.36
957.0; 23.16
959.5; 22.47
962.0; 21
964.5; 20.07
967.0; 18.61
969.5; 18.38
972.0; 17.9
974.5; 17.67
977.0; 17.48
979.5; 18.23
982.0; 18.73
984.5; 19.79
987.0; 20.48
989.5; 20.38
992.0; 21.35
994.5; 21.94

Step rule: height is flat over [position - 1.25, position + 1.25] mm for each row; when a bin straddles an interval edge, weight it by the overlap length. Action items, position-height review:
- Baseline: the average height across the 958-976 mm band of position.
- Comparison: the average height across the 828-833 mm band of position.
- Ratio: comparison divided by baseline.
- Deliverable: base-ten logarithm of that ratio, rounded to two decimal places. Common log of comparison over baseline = 0.10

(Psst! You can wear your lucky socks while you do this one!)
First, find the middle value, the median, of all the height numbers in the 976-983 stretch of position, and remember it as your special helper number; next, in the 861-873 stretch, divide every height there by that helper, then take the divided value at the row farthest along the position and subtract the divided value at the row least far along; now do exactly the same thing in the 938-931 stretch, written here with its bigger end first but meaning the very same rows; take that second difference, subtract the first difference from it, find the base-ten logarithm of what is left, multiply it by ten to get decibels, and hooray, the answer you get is -13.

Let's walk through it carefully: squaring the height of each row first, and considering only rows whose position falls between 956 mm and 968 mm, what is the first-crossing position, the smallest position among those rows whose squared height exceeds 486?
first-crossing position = 957.0 mm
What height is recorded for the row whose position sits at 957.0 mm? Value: 23.16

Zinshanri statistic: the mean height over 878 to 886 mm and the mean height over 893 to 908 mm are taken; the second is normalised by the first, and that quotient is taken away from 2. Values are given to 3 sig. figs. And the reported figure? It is 1.00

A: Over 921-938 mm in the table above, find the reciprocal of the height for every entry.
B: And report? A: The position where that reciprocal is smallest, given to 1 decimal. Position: 934.5 mm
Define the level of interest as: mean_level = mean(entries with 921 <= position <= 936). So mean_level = 22.8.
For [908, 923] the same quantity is 22.4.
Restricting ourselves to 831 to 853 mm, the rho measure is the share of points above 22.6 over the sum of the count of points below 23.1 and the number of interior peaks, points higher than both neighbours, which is 1.00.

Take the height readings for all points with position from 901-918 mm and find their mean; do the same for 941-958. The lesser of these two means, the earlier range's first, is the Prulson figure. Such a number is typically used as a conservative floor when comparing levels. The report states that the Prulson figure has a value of 22.2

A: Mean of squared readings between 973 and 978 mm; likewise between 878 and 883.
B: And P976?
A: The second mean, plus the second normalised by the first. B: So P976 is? 484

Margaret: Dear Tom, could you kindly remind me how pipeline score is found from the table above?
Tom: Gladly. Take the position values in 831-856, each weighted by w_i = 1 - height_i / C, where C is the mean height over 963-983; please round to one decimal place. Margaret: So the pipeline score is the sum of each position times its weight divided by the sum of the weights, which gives 842.6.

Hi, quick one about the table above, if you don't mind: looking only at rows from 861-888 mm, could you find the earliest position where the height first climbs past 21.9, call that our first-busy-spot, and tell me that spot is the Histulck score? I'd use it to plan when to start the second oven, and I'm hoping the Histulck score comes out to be 862.0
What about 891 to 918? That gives 892.0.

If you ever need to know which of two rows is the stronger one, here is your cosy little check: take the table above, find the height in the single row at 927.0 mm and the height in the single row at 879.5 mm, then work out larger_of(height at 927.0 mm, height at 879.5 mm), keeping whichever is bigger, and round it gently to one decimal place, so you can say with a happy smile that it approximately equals 22.3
